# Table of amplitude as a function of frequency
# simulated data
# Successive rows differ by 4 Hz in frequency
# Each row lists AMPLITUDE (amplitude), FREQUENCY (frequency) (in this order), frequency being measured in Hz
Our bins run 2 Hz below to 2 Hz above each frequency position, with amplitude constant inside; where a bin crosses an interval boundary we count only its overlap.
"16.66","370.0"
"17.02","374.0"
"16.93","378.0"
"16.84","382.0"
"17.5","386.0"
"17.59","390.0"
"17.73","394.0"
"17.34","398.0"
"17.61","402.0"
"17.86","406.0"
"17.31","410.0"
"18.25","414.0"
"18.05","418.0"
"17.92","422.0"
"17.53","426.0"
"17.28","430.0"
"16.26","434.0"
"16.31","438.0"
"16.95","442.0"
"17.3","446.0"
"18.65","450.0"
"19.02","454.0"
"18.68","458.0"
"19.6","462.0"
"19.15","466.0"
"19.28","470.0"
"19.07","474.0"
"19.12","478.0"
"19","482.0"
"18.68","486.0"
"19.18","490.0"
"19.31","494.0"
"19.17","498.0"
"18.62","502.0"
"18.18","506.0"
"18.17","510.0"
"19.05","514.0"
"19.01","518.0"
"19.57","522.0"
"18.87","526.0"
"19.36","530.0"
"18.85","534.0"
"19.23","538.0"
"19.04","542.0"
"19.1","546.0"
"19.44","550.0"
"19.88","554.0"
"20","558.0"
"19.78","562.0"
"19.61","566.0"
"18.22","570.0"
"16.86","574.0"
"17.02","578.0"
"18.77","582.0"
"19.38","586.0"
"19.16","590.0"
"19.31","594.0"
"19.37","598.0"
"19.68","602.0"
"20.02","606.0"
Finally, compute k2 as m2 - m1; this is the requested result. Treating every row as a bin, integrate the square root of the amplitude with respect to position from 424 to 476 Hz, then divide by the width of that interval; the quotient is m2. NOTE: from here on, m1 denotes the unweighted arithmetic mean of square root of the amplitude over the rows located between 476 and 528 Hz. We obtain -0.10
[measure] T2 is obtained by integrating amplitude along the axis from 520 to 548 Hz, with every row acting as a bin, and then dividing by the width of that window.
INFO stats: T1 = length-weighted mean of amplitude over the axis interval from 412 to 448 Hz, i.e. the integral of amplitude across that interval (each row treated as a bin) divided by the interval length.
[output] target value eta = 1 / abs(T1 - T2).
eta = 0.5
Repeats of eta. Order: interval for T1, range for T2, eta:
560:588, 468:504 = 1.9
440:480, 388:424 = 1.1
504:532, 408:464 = 0.9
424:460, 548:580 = 0.8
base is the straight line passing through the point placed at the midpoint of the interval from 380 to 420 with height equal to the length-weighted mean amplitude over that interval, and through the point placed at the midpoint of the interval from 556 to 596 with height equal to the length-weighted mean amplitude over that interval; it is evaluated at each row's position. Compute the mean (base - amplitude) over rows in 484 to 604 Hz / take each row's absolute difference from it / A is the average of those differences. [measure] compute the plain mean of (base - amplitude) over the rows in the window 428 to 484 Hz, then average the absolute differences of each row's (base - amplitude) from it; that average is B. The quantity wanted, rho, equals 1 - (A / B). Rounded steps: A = 0.50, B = 0.9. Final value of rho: 0.5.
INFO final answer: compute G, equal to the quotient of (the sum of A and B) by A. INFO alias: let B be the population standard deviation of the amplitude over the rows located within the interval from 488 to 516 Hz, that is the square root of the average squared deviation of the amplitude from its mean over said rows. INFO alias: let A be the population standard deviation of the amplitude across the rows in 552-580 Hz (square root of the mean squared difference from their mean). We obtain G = 1.4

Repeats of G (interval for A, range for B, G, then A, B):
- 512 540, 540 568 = 2.4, 0.2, 0.35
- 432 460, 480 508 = 1.3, 1.1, 0.37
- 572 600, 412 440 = 1.7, 1.0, 0.75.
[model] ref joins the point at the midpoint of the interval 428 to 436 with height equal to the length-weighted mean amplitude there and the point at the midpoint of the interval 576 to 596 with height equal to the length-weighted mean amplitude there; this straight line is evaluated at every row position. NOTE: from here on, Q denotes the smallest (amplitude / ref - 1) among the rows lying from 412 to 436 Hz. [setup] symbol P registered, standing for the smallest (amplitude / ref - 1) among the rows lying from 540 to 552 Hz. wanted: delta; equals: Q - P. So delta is -0.08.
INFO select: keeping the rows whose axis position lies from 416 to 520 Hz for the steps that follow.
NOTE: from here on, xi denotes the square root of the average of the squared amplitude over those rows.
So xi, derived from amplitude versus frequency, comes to 18.4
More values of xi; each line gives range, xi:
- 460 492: 19.1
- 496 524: 18.8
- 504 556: 19.1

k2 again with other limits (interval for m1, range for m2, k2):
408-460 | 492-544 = 0.15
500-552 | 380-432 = -0.16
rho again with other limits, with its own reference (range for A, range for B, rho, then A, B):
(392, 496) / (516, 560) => -1.4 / 0.67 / 0.3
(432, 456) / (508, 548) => -2.7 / 0.91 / 0.2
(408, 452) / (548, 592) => 0.3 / 0.61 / 0.9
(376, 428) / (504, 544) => 0.1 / 0.28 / 0.3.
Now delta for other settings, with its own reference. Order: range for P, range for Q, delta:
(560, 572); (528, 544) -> 0.06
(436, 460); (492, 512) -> 0.05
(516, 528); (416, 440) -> -0.08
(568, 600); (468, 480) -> 0.19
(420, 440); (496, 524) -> 0.05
